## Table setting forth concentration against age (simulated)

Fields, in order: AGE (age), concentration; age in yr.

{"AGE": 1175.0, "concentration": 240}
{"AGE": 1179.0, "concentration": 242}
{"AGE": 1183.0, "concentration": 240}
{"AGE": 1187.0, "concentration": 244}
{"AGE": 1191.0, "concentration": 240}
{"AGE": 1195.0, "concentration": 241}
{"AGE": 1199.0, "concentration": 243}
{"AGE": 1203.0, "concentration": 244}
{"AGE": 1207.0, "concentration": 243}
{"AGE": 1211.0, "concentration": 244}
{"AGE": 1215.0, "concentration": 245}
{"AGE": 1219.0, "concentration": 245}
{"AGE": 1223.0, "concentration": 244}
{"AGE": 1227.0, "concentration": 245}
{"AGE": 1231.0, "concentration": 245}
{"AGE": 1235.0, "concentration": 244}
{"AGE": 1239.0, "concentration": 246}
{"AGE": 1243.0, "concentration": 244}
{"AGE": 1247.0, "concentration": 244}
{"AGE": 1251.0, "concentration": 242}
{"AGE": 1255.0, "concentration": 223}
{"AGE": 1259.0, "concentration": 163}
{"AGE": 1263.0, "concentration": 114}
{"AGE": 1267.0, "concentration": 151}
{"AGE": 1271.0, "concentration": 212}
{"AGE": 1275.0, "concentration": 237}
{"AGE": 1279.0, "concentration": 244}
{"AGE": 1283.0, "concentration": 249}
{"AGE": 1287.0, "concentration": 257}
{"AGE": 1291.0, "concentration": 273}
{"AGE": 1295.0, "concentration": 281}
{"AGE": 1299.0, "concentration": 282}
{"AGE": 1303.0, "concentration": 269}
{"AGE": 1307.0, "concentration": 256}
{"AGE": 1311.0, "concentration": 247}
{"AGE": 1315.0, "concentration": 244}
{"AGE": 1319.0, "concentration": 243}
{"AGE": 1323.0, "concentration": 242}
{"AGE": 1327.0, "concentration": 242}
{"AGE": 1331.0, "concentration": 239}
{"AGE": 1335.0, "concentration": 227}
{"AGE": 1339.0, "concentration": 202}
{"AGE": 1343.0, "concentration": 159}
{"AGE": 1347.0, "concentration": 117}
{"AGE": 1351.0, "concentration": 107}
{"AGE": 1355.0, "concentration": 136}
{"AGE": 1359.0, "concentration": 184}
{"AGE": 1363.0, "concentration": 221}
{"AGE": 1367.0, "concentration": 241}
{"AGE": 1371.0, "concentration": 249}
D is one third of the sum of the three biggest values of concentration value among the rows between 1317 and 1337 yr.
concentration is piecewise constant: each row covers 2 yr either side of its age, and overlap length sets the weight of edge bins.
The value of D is 242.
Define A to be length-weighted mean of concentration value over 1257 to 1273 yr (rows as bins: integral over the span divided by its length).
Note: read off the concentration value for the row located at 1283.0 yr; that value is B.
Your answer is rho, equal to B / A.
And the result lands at 1.6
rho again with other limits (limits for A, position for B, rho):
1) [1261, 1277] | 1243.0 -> 1.4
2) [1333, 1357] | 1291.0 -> 1.7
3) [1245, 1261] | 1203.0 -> 1.1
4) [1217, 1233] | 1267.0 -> 0.6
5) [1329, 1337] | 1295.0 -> 1.2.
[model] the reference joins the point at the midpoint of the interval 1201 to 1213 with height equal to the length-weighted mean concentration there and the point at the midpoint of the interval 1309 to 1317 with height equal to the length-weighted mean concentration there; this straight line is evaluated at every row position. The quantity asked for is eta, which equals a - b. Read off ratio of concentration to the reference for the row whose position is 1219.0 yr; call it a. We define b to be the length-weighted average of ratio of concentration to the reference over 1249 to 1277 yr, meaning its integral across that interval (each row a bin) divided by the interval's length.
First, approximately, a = 1.00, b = 0.78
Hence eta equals 0.22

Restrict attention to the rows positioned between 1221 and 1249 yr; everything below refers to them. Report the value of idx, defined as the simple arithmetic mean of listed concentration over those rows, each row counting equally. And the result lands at 245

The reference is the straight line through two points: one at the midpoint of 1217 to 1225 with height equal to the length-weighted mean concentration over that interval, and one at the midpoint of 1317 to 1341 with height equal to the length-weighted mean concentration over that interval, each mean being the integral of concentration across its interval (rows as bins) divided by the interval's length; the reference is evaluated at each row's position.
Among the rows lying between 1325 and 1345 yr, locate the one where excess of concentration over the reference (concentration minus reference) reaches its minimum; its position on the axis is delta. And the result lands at 1343.0 yr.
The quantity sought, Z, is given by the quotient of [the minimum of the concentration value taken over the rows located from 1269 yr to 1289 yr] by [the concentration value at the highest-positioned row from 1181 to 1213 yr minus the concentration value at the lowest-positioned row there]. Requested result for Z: 53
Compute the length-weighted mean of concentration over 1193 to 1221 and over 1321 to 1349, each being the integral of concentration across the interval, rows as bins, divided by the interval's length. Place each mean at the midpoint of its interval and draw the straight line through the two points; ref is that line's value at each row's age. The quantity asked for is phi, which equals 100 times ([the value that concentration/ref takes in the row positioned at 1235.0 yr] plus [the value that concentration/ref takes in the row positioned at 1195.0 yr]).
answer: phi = 201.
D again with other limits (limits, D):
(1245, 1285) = 246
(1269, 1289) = 250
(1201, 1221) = 245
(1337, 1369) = 221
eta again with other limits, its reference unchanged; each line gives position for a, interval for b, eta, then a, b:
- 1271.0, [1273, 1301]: -0.20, 0.87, 1.06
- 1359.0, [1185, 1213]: -0.25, 0.75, 1.00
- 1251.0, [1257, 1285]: 0.19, 0.99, 0.80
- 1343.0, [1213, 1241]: -0.36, 0.65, 1.00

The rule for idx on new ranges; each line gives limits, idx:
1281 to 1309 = 267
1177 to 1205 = 242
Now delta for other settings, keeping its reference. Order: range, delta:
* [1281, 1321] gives 1319.0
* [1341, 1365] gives 1351.0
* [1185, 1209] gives 1191.0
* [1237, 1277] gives 1263.0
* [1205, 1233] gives 1207.0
